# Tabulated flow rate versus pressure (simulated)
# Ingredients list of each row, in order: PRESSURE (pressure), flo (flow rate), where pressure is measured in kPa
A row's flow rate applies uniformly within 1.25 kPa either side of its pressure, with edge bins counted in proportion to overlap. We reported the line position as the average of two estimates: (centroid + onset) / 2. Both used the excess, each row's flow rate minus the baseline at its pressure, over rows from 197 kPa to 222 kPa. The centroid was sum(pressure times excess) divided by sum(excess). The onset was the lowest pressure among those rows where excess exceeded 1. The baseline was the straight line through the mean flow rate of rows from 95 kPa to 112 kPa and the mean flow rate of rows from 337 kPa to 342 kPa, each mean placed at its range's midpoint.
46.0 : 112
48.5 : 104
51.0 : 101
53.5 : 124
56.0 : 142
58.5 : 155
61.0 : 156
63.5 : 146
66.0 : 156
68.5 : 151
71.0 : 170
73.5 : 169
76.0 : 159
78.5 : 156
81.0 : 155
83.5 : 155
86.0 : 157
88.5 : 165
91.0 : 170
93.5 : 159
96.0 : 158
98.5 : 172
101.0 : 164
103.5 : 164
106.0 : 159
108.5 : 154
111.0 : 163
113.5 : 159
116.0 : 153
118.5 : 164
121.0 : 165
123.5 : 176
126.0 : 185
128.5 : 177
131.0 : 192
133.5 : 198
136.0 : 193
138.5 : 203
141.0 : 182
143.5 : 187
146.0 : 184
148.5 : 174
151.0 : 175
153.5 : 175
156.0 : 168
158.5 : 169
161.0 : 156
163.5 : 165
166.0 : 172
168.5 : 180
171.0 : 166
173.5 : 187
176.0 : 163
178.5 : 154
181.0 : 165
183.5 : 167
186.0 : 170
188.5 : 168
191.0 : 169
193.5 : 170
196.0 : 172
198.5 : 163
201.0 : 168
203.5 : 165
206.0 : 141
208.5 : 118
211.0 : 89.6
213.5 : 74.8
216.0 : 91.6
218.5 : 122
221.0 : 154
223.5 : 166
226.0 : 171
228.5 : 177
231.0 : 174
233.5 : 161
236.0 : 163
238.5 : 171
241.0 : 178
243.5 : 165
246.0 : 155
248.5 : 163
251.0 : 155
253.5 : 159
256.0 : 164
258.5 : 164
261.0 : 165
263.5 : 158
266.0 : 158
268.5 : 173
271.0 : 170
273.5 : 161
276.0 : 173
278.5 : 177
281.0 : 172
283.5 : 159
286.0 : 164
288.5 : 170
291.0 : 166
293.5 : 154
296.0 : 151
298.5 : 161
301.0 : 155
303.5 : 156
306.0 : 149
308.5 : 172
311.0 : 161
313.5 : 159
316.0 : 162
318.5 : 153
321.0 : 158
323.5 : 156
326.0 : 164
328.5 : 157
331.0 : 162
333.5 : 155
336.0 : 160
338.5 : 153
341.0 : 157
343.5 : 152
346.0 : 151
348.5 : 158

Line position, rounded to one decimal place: 206.2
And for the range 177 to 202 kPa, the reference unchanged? 186.7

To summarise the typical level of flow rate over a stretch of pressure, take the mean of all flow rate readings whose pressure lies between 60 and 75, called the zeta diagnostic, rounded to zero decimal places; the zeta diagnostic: 158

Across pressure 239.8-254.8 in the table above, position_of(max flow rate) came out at 241.0 kPa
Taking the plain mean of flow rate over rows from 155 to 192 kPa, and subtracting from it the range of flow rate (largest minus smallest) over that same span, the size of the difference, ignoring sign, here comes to 135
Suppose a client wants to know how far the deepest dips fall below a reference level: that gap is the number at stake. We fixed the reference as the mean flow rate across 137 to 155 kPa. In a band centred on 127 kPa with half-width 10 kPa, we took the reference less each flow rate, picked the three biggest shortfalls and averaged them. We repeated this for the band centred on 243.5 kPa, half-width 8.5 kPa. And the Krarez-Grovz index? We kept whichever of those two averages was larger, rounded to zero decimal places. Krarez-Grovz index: 25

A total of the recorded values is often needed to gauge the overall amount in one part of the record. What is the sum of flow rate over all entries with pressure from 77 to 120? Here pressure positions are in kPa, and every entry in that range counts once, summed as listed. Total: 2727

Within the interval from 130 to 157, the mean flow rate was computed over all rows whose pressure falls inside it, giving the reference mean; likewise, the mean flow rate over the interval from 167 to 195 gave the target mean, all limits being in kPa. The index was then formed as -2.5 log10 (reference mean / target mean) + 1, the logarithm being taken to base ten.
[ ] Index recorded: 0.904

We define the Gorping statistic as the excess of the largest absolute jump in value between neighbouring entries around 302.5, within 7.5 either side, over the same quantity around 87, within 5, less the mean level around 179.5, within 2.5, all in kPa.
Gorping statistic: -144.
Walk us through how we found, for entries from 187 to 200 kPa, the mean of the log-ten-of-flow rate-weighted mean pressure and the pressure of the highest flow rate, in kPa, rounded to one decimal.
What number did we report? 194.7 kPa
